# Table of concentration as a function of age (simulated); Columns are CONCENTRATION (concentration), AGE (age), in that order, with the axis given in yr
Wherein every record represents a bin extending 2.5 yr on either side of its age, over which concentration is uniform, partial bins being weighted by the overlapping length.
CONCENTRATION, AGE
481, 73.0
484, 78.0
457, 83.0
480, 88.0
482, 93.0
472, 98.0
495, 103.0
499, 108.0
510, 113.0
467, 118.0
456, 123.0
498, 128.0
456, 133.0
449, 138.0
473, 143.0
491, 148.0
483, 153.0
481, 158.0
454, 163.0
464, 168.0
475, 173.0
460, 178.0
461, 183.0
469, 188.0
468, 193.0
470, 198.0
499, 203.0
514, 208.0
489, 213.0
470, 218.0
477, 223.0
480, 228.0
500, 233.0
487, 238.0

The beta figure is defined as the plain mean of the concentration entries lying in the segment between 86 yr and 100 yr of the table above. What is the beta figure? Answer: 478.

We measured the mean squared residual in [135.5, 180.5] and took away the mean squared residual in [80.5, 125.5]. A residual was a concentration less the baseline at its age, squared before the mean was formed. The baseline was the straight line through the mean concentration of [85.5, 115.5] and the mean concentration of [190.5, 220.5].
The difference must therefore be 57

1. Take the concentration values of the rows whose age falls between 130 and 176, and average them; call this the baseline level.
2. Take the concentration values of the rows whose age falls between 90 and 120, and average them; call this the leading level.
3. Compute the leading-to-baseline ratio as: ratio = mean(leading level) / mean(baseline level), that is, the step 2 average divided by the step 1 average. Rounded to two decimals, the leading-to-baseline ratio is 1.04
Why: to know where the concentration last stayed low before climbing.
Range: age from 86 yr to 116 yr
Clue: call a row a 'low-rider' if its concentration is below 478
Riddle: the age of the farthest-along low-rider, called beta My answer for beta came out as 98.0 yr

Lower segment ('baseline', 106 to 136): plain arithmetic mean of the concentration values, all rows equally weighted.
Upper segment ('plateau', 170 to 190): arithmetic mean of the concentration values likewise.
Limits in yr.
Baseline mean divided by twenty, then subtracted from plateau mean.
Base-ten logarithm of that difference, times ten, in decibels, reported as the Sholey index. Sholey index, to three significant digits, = 26.5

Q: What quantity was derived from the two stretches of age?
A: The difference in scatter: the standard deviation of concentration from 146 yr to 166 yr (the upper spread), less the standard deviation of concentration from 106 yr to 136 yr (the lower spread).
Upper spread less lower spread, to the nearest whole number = -8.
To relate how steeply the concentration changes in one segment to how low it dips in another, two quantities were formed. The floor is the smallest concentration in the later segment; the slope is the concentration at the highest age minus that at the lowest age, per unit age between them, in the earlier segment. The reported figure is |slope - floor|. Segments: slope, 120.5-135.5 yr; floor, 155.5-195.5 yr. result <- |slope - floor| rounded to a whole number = 454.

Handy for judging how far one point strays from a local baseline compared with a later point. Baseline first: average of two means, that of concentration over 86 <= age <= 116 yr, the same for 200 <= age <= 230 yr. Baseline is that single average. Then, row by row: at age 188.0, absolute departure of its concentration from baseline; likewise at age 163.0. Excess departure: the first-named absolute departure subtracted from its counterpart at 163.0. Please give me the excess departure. 15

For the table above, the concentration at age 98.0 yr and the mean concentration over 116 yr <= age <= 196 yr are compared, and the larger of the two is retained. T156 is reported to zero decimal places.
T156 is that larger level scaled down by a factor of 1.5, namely 315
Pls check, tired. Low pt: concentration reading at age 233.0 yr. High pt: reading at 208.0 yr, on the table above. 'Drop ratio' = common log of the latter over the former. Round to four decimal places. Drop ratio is 0.0120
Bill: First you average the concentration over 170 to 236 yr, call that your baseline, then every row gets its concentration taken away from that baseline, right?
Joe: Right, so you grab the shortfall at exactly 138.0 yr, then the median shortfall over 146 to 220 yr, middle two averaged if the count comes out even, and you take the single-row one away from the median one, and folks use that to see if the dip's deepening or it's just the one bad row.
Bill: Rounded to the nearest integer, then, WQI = -21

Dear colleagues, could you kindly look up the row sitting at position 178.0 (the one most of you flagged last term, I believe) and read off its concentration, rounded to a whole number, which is 460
